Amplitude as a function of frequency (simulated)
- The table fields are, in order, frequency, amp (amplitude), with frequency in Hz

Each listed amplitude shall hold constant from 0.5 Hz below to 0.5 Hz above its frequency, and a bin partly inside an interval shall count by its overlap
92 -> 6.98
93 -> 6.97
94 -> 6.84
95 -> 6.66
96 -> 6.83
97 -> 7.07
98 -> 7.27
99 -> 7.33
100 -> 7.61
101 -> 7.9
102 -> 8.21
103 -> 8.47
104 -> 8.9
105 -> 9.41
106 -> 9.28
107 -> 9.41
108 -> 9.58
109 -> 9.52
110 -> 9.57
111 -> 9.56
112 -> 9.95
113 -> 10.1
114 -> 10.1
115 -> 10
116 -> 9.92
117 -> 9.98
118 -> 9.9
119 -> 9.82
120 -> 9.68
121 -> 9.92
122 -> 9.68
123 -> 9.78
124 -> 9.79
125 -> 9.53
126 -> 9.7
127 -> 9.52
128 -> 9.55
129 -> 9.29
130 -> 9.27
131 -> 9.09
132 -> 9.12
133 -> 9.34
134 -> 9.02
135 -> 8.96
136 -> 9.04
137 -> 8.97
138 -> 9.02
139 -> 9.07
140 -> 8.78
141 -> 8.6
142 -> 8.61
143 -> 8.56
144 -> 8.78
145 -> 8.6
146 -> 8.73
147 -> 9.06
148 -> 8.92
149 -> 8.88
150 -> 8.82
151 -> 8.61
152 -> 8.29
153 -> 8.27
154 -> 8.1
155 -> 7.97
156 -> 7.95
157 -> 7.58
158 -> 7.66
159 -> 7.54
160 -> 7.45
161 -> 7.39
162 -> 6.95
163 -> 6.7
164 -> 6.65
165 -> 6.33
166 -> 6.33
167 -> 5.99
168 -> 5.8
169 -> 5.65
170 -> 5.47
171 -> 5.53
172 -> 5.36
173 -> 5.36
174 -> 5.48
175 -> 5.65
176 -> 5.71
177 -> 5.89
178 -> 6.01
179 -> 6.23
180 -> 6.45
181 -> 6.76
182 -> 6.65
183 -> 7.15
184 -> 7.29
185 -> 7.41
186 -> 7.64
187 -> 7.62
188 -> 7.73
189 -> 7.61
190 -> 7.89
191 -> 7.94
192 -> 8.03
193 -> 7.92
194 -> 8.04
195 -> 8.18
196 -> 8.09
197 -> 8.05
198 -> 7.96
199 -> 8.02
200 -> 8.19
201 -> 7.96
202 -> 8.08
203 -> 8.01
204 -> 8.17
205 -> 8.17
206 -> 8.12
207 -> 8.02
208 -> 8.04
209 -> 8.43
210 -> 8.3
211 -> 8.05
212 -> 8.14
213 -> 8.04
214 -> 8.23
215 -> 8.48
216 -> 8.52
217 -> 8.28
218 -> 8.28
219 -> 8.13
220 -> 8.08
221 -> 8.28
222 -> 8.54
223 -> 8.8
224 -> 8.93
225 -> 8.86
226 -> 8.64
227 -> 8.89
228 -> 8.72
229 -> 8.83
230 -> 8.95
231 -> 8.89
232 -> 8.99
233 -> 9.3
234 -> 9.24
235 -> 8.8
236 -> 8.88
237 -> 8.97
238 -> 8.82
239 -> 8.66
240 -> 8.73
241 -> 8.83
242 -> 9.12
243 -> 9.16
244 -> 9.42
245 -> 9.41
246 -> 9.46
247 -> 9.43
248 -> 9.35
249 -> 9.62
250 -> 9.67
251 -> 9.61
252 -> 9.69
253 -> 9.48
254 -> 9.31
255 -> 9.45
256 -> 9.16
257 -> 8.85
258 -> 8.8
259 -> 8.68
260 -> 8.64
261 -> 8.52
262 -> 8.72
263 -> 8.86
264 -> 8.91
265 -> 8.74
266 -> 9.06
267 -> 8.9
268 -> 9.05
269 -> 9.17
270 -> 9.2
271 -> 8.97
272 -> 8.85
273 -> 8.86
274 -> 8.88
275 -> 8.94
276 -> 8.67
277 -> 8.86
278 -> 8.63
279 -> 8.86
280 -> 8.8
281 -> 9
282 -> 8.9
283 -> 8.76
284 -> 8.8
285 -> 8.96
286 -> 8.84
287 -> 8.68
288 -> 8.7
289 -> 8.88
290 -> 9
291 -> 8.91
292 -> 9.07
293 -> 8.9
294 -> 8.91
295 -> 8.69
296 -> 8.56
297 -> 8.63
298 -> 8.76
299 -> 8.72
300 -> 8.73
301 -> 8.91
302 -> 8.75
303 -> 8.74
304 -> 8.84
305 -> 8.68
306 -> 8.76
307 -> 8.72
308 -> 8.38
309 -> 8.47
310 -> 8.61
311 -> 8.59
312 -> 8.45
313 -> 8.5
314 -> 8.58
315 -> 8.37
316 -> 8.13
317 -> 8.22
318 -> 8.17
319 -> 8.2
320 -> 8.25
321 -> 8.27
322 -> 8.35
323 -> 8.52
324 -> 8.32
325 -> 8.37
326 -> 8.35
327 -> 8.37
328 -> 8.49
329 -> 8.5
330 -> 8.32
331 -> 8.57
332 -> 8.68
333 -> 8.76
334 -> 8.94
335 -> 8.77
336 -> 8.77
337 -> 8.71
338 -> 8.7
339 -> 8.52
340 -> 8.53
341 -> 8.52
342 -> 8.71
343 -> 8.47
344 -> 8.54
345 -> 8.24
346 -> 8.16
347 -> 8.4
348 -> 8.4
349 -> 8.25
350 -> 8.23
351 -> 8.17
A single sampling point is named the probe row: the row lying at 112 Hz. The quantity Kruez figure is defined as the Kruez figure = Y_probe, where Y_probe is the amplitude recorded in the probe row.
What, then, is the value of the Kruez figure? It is 9.95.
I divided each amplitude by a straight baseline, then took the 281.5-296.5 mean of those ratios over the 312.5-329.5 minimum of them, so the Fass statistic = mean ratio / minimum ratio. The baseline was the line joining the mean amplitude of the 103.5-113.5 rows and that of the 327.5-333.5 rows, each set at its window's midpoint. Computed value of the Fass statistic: 1.07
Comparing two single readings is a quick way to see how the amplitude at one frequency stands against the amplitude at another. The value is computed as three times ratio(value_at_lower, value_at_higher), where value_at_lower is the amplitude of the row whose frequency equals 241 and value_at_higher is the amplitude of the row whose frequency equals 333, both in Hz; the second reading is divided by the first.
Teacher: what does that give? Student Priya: 2.98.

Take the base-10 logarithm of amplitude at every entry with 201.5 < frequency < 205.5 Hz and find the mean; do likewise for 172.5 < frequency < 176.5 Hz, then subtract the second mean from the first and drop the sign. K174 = 0.16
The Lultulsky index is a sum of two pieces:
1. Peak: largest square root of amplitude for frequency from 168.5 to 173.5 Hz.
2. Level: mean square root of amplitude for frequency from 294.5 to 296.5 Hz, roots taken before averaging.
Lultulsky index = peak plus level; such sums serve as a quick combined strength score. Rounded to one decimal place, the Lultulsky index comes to 5.3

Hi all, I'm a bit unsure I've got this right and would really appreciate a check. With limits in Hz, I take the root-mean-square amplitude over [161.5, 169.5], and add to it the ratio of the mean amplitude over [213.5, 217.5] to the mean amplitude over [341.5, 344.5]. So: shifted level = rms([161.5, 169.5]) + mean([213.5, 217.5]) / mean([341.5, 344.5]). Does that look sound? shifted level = 7.3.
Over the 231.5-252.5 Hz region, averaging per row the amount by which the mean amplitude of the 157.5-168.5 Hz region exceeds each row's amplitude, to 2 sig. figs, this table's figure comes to -2.4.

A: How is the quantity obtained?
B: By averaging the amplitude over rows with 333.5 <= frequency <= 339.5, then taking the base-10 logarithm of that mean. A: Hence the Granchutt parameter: 0.94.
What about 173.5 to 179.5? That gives 0.77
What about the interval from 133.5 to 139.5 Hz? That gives 0.95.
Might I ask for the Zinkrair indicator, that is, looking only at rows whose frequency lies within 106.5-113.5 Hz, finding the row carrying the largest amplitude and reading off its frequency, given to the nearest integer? 113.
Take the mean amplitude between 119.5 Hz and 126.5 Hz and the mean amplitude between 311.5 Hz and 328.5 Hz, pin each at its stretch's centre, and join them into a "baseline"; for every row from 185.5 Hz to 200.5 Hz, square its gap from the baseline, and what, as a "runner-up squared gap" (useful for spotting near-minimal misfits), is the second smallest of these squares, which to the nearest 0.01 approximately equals 1.09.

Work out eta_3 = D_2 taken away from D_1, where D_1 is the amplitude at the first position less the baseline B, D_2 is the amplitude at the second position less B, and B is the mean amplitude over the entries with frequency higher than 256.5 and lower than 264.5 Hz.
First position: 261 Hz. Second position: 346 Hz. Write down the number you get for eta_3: 0.36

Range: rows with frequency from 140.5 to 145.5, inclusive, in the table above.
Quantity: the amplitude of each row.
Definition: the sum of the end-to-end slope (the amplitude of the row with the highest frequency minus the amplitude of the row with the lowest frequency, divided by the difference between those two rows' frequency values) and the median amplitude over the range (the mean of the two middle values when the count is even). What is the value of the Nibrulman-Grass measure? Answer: 8.6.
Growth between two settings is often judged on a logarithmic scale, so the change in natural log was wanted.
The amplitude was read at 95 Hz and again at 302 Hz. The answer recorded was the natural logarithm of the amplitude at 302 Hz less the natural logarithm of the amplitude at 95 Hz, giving 0.27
